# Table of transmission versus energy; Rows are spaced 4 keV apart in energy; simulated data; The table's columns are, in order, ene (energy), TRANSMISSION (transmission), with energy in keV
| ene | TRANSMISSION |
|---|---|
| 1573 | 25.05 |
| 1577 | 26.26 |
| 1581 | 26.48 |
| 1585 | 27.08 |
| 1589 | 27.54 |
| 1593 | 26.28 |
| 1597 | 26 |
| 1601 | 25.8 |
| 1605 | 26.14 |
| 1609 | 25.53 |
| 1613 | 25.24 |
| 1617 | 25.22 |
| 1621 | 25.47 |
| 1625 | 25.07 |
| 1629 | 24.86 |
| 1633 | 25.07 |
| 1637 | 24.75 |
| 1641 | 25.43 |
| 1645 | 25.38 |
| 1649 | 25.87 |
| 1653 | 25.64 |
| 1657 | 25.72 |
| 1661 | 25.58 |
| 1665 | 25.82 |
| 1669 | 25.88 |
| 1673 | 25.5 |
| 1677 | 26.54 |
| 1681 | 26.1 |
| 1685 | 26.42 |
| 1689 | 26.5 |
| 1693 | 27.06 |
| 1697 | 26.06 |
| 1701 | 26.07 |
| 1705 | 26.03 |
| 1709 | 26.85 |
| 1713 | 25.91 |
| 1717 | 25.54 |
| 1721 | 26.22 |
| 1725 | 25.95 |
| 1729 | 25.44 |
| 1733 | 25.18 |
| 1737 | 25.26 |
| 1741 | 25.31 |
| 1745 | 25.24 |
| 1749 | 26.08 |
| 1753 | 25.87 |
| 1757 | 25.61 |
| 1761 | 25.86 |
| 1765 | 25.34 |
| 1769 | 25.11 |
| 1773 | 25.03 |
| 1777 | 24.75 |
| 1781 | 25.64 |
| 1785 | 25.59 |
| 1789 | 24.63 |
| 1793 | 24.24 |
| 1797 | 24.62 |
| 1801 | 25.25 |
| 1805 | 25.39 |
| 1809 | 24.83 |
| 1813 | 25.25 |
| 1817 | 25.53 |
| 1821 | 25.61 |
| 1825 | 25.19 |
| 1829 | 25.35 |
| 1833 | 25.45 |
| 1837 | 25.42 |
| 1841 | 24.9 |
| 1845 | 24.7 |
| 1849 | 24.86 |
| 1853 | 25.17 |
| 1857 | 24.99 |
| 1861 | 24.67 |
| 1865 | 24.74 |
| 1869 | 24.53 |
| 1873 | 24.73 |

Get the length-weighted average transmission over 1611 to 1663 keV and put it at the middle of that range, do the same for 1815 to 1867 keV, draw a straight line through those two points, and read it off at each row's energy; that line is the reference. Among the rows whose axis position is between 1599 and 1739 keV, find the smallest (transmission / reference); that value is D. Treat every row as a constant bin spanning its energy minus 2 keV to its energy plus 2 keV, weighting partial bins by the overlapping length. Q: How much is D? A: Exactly 0.98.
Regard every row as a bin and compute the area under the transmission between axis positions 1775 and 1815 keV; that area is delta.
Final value 1001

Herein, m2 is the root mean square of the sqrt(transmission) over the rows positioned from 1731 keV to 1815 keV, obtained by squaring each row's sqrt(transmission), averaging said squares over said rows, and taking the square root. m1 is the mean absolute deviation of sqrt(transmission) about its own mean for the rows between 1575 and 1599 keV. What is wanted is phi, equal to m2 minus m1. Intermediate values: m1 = 0.045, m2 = 5.02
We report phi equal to 4.98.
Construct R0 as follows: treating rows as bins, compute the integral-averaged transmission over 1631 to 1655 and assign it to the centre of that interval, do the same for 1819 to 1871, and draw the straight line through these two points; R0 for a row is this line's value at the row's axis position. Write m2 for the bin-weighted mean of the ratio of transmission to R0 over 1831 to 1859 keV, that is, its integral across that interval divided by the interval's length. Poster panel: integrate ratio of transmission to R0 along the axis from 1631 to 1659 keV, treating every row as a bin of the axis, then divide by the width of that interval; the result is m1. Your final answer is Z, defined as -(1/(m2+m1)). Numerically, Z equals -0.499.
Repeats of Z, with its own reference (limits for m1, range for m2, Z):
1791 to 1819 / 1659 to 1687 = -0.494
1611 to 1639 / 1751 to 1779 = -0.501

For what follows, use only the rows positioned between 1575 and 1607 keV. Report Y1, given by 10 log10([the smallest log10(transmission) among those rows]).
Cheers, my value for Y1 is 1.50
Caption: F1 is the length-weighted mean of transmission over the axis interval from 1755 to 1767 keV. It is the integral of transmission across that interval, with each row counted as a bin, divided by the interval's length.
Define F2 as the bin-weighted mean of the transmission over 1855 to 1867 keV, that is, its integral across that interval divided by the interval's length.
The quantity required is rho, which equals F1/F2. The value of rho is 1.03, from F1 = 25.60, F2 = 24.8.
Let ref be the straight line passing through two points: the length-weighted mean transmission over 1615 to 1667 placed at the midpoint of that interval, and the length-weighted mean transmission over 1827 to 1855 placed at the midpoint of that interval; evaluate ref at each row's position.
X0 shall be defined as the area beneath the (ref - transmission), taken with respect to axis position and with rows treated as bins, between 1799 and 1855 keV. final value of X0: -4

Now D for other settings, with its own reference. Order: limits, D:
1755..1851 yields 0.96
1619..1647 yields 0.98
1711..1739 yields 1.00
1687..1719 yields 1.01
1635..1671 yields 0.98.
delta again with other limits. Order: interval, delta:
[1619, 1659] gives 1013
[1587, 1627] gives 1033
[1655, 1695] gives 1044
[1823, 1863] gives 1003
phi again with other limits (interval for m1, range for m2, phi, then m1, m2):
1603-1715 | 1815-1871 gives 4.96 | 0.045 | 5.01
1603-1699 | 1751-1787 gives 5.00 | 0.044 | 5.04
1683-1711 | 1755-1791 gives 5.00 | 0.031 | 5.03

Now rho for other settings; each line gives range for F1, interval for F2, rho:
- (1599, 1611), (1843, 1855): 1.04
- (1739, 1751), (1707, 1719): 0.98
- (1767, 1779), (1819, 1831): 0.98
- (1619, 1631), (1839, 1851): 1.01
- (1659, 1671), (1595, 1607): 0.99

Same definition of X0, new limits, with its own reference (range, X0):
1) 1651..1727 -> -58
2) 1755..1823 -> 0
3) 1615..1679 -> -8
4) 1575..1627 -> -30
